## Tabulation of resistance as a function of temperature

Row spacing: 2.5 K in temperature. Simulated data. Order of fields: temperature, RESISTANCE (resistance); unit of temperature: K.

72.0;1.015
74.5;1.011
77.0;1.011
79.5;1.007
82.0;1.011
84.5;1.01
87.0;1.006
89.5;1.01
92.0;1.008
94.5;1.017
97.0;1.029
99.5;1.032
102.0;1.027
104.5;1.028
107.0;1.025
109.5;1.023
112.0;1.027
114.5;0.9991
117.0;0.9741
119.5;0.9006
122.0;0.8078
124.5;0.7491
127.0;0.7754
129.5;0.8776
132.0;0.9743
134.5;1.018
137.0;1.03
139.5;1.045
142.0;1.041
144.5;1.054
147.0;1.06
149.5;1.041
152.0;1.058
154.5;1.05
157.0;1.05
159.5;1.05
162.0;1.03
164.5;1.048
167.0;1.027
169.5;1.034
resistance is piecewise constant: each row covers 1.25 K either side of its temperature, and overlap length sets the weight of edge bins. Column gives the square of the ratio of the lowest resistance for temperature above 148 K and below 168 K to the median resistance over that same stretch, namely 1.0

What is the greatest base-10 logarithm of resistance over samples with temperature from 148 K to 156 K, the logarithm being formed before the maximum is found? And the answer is 0.024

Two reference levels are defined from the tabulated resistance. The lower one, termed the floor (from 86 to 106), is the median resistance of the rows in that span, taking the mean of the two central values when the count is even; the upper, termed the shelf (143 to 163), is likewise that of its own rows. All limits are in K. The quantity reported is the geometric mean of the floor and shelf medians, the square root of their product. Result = 1.04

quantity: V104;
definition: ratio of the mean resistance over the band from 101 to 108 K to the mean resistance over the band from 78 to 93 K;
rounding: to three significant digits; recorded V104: 1.02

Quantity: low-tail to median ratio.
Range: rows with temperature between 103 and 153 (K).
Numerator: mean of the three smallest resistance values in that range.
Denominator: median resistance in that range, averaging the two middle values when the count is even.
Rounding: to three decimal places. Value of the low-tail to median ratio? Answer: 0.759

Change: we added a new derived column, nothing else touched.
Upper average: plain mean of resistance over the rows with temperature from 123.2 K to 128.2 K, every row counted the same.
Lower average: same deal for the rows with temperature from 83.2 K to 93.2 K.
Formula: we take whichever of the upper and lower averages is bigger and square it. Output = 1.02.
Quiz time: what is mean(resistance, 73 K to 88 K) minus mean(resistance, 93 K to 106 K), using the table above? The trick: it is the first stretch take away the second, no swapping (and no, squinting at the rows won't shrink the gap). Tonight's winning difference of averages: -0.017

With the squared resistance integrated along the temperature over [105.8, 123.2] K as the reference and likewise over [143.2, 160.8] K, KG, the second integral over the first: 1.2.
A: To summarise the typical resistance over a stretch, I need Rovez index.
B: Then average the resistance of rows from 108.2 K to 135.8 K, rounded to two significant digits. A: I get 0.92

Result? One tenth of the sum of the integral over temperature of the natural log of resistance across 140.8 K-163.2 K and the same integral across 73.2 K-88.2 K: 0.12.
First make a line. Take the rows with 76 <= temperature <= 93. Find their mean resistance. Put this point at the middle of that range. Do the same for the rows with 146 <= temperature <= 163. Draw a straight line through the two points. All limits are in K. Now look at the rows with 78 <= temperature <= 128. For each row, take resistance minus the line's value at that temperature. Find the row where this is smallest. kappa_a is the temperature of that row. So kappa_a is 124.5 K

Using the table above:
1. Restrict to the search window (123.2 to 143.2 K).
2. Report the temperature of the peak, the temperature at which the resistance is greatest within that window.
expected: 139.5 K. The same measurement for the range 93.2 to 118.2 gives 99.5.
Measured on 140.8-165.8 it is 147.0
